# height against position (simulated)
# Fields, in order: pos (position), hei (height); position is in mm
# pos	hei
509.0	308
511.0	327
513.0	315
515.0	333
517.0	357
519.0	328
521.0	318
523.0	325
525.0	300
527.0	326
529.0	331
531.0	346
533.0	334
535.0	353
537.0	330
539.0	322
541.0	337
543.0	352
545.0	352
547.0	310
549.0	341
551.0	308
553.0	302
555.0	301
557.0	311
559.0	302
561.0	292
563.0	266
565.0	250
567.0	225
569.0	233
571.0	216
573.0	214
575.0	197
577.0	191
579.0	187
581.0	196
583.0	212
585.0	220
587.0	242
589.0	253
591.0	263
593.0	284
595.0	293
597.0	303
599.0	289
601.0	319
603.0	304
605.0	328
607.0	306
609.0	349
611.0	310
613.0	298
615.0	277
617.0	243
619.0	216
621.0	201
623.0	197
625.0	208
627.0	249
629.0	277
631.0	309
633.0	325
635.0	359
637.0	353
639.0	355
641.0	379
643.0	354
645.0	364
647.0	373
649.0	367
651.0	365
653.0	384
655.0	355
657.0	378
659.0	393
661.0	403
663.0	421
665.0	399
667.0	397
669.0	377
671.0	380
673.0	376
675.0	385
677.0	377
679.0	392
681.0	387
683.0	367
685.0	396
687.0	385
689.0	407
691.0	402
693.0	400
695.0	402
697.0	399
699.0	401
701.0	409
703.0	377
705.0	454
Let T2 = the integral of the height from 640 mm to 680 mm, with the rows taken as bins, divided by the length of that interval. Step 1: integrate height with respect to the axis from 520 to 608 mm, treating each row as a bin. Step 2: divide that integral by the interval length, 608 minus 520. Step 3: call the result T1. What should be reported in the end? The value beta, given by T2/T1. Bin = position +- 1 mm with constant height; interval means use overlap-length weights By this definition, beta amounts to 1.33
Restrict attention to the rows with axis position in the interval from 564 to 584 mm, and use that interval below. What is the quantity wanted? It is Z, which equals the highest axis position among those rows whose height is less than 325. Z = 583.0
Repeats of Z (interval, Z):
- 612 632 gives 631.0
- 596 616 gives 615.0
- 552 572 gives 571.0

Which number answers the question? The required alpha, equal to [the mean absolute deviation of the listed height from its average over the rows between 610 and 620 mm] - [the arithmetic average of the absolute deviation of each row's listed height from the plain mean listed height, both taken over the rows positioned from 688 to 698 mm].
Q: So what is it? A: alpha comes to 29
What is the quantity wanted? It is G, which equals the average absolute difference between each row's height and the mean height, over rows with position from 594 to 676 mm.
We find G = 49.4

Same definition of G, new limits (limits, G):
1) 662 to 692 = 11.3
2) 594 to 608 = 10.0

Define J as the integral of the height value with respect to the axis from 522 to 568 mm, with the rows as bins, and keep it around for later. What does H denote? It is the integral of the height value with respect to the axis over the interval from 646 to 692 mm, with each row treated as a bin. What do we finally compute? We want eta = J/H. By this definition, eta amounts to 0.81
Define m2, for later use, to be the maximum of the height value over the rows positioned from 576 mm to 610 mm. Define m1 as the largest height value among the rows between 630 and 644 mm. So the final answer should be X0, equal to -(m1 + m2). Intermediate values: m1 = 379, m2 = 349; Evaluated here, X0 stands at -728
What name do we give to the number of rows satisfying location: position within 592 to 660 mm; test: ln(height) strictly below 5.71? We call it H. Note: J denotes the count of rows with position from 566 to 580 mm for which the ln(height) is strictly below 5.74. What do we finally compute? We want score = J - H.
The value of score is -5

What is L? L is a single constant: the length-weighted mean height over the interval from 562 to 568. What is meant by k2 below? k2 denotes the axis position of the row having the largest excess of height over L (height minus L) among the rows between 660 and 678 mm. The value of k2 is 663.0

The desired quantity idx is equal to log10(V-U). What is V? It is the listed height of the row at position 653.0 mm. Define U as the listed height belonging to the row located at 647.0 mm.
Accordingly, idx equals 1.0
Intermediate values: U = 373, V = 384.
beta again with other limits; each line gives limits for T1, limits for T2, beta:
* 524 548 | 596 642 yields 0.88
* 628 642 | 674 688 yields 1.14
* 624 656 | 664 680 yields 1.15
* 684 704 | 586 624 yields 0.70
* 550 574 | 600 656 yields 1.16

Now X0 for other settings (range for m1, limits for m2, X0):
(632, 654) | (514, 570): -741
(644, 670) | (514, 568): -778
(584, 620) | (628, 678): -770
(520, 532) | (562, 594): -630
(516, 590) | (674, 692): -764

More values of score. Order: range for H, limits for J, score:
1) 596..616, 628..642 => -1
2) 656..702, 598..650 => 14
